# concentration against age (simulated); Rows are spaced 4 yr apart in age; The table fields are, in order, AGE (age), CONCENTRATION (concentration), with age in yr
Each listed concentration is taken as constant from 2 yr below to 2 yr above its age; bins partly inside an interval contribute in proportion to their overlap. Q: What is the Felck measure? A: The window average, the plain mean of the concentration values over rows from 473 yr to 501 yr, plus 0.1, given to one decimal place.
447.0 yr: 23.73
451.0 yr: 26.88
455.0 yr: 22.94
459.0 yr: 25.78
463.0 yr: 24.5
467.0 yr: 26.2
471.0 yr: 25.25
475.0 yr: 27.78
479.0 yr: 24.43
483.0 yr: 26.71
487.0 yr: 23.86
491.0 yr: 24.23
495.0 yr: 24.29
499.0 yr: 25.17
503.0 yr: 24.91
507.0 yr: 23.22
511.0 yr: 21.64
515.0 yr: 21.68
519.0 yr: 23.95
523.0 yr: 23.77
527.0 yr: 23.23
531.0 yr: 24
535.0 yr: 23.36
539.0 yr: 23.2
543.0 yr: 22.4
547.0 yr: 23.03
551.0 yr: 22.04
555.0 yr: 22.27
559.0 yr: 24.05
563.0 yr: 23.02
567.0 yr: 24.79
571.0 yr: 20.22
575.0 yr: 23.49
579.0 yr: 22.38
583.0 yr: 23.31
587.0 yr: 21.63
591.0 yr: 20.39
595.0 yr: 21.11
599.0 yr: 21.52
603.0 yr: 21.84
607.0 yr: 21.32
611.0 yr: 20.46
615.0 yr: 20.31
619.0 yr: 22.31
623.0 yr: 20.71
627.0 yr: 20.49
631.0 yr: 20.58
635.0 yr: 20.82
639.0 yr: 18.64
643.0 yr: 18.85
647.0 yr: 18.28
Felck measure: 25.3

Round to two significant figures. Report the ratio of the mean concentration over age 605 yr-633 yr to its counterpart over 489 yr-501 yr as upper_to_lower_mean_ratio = 0.85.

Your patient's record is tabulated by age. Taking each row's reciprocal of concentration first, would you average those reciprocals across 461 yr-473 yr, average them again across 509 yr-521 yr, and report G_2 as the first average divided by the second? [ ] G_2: 0.88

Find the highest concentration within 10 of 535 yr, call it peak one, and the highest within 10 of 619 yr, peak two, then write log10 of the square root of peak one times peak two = 1.36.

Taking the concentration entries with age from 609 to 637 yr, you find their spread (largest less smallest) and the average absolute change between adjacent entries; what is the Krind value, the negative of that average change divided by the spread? -0.36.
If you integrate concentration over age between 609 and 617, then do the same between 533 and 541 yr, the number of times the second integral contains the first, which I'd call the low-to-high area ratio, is 1.14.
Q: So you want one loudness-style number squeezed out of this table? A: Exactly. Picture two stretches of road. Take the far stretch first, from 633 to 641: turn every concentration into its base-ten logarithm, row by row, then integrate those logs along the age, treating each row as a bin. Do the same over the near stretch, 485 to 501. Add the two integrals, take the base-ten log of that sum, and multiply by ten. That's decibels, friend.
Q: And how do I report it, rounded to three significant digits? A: 15.1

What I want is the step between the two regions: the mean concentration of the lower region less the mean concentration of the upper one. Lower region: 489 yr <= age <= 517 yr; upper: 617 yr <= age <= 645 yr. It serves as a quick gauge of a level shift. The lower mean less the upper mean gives 3.2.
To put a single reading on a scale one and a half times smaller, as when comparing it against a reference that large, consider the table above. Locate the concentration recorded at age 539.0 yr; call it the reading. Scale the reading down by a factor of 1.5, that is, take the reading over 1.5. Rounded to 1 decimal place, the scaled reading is 15.5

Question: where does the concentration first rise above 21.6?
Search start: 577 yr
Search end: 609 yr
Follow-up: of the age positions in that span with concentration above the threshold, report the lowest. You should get 579.0 yr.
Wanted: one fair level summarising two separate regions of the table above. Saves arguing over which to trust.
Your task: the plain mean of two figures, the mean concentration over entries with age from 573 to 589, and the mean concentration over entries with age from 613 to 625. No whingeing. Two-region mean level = 21.9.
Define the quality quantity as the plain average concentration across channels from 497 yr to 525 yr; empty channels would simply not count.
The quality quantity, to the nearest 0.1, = 23.5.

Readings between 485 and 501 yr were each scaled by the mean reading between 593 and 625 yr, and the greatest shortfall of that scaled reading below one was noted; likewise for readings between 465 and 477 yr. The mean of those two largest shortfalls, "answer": -0.16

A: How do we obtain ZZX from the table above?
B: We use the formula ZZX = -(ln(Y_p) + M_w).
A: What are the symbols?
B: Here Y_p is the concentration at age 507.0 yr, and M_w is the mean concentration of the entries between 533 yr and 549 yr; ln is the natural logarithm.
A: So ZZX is -26.1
